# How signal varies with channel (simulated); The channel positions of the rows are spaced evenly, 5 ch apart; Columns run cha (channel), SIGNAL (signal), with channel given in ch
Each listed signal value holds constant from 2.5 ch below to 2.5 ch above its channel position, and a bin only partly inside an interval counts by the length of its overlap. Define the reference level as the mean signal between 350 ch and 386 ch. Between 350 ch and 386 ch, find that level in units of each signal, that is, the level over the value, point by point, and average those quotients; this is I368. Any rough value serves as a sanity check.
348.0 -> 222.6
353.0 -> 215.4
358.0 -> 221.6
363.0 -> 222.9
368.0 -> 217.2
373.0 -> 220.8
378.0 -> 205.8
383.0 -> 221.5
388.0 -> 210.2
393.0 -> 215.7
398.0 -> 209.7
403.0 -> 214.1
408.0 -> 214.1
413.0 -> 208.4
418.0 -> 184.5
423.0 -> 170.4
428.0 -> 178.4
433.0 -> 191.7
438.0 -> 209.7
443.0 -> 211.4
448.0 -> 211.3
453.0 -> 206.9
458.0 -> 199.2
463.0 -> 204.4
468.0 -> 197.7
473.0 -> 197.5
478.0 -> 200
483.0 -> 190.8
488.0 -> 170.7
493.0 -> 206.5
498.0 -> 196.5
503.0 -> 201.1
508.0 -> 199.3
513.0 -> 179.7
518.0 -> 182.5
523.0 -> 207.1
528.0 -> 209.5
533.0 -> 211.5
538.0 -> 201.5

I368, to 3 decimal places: 1.001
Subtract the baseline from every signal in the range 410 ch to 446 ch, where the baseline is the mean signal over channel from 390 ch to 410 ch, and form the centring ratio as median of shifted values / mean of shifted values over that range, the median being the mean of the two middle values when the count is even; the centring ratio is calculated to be 1.1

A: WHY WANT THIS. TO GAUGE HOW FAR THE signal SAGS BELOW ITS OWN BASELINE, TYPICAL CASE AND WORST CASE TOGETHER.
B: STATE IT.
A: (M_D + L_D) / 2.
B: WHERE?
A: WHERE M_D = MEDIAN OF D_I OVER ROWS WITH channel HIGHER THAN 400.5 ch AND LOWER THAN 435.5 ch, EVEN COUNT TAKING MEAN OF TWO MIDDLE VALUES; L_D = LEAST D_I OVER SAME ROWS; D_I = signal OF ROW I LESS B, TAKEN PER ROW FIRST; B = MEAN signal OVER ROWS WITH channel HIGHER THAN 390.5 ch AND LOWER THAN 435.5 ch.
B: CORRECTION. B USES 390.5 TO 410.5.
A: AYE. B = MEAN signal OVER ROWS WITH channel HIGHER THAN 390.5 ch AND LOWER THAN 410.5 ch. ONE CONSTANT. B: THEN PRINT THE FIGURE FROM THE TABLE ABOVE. -32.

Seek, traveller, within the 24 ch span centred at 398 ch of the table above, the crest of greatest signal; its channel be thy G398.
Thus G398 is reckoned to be 393.0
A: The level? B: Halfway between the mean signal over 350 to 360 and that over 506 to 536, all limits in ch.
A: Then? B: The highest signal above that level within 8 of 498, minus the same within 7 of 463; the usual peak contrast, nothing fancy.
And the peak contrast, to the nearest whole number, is 2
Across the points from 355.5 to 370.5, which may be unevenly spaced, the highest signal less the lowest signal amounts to 6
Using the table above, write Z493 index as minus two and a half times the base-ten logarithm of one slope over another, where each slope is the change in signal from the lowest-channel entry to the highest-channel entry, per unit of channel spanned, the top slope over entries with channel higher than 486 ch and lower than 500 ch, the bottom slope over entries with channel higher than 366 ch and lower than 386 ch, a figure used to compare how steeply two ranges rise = -2.4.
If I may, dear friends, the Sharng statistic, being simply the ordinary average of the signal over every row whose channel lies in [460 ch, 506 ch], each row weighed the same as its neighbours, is 196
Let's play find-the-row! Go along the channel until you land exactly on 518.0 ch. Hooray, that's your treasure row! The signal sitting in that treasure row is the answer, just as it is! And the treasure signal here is 182.5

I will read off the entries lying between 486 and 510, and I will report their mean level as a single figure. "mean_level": 195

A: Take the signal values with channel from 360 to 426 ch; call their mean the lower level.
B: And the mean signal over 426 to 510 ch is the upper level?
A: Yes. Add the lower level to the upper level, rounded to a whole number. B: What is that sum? 407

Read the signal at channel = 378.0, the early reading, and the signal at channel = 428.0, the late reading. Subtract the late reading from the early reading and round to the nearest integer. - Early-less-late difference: 27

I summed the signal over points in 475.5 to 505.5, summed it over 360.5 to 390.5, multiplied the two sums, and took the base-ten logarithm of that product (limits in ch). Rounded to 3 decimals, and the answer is 6.180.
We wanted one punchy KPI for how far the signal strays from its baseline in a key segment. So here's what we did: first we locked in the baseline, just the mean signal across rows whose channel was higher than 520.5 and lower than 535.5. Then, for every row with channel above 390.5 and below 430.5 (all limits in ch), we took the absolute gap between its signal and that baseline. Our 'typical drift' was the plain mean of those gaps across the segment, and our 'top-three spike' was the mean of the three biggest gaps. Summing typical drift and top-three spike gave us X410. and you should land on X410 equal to 46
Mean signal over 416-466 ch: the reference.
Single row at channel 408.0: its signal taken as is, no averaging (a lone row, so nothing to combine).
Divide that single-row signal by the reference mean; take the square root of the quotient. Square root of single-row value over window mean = 1.04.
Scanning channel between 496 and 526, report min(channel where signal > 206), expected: 523.0 ch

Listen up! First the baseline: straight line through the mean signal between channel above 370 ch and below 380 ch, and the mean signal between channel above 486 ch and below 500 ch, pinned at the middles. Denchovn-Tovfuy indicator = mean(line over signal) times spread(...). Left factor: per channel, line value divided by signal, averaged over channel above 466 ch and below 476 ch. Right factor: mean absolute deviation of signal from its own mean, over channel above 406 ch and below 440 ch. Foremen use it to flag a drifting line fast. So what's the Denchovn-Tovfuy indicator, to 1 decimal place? 14.3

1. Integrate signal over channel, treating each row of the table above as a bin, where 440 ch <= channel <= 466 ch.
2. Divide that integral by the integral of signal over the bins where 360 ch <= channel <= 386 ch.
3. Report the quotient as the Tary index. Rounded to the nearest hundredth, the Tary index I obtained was 0.95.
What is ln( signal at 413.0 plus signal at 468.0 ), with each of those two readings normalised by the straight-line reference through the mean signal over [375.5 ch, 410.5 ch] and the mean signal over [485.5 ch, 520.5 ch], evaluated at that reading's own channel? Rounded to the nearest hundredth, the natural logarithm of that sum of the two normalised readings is 0.69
